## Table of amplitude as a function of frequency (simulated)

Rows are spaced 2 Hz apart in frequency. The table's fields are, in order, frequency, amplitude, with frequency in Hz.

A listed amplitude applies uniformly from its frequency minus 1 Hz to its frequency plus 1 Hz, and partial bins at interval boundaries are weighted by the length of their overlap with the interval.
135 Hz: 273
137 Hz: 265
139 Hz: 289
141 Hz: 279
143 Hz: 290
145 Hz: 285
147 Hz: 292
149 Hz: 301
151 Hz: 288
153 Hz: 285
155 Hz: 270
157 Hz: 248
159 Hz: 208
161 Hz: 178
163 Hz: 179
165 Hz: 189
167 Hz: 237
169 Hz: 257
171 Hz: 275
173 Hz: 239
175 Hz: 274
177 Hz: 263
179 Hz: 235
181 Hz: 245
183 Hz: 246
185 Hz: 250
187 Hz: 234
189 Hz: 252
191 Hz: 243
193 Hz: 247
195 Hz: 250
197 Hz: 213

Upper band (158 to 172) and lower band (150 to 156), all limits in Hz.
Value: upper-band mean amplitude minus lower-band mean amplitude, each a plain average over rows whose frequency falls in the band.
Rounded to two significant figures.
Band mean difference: -63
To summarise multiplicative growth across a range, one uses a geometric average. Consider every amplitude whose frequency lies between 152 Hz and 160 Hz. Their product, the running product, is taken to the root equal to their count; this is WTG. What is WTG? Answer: 251.0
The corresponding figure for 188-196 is 248.0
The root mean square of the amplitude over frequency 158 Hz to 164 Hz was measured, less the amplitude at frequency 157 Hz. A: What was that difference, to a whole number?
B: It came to -59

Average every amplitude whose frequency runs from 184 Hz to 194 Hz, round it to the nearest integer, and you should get 245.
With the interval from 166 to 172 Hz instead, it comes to 256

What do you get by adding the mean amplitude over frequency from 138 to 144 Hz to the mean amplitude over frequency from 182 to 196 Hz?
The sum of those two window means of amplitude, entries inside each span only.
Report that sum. 532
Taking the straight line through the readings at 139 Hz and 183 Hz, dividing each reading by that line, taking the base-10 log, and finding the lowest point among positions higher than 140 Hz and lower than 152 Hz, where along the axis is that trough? 141 Hz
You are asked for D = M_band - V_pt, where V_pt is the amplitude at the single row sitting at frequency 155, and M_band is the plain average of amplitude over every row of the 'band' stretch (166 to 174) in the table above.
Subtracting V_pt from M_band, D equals -18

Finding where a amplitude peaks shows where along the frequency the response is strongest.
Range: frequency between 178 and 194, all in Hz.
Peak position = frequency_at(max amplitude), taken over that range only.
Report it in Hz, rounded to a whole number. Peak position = 189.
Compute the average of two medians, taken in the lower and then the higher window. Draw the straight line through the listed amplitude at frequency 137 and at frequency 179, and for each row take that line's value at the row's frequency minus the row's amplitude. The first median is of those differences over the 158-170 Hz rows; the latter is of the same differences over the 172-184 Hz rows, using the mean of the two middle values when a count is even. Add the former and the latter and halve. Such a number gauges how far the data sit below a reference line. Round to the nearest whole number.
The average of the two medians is 18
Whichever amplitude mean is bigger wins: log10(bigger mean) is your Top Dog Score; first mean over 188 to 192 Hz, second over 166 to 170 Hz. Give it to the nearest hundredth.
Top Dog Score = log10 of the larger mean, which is 2.39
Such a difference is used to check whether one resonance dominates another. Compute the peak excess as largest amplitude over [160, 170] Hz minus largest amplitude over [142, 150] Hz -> -44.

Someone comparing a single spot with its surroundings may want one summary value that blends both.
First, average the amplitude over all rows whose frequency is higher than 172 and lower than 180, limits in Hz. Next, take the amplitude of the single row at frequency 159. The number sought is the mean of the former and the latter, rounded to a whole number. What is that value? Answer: 230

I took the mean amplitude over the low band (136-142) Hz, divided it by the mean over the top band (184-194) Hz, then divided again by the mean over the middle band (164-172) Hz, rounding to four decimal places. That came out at 0.0047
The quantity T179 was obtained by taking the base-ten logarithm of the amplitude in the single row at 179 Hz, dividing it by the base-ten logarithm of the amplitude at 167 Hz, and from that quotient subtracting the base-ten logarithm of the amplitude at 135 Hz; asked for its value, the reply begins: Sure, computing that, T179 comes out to -1.44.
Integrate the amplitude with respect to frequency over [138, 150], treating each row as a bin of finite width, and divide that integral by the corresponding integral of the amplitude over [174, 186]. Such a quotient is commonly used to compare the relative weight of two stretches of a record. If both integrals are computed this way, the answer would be 1.15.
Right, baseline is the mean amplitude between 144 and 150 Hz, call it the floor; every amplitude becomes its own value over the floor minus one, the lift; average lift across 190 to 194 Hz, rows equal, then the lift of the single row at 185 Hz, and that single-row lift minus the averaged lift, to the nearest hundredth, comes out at 0.02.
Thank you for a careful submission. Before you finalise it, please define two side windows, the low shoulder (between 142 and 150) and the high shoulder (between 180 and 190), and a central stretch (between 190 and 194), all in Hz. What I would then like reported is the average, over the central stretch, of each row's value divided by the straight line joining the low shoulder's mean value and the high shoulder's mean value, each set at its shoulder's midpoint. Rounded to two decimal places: 1.03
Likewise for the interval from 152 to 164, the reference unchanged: 0.82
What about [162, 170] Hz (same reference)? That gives 0.81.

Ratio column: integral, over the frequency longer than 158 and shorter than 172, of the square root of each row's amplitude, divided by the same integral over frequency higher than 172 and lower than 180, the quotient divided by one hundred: 0.016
